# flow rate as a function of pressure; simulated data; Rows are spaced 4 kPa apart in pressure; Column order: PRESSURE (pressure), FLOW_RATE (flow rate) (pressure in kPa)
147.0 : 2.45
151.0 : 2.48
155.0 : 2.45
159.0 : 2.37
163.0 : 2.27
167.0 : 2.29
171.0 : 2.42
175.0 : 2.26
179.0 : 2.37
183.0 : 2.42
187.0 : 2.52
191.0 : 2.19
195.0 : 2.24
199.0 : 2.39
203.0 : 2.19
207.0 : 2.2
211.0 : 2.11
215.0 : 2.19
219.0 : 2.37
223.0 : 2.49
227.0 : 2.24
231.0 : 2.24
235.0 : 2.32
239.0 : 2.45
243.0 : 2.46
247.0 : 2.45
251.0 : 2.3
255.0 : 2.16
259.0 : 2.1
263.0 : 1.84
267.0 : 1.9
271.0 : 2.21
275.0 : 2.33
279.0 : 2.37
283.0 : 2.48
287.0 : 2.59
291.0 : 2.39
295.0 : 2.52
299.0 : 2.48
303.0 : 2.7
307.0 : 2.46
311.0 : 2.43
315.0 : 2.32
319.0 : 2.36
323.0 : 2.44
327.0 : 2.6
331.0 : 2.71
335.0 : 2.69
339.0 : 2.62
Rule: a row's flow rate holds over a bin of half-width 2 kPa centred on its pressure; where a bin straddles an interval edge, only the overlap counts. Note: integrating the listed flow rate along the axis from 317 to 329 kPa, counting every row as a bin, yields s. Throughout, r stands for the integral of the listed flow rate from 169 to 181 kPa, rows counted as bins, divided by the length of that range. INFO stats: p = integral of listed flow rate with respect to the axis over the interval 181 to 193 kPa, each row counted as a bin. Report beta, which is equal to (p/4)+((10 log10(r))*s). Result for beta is 117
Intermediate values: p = 28.5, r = 2.35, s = 29.6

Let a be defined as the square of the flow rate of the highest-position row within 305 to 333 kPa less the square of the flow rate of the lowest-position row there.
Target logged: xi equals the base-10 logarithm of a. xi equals 0.1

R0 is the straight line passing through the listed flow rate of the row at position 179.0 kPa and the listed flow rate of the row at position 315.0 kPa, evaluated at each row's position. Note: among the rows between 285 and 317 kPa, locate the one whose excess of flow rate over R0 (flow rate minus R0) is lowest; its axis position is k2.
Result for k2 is 315.0 kPa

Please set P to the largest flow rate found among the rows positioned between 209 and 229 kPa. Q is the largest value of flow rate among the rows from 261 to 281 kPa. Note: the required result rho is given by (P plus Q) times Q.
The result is 11.5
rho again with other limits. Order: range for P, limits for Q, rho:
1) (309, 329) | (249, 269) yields 11.3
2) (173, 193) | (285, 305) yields 14.1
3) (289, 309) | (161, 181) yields 12.4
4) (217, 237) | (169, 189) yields 12.6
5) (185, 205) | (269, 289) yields 13.2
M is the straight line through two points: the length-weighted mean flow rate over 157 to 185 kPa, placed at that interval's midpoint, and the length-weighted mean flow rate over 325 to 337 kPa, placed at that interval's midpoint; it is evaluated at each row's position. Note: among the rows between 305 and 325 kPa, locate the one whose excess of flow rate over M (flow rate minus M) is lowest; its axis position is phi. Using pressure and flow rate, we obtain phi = 315.0 kPa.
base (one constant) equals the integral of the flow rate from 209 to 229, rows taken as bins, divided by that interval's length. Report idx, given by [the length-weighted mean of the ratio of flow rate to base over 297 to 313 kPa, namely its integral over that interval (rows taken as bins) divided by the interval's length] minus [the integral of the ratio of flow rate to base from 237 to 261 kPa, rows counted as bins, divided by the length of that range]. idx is 0.09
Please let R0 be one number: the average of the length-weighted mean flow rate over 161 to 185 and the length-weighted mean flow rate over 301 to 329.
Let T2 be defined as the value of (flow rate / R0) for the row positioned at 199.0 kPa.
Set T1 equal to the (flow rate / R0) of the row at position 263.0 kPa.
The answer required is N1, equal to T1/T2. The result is 0.77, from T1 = 0.76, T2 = 0.99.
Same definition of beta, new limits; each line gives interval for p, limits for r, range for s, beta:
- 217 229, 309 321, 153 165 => 113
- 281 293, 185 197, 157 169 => 109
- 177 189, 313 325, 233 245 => 116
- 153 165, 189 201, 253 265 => 94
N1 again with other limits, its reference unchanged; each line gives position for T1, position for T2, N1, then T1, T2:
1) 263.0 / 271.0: 0.83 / 0.76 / 0.92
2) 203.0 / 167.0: 0.96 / 0.91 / 0.95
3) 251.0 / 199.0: 0.96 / 0.96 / 0.99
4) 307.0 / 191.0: 1.12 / 1.02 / 0.91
